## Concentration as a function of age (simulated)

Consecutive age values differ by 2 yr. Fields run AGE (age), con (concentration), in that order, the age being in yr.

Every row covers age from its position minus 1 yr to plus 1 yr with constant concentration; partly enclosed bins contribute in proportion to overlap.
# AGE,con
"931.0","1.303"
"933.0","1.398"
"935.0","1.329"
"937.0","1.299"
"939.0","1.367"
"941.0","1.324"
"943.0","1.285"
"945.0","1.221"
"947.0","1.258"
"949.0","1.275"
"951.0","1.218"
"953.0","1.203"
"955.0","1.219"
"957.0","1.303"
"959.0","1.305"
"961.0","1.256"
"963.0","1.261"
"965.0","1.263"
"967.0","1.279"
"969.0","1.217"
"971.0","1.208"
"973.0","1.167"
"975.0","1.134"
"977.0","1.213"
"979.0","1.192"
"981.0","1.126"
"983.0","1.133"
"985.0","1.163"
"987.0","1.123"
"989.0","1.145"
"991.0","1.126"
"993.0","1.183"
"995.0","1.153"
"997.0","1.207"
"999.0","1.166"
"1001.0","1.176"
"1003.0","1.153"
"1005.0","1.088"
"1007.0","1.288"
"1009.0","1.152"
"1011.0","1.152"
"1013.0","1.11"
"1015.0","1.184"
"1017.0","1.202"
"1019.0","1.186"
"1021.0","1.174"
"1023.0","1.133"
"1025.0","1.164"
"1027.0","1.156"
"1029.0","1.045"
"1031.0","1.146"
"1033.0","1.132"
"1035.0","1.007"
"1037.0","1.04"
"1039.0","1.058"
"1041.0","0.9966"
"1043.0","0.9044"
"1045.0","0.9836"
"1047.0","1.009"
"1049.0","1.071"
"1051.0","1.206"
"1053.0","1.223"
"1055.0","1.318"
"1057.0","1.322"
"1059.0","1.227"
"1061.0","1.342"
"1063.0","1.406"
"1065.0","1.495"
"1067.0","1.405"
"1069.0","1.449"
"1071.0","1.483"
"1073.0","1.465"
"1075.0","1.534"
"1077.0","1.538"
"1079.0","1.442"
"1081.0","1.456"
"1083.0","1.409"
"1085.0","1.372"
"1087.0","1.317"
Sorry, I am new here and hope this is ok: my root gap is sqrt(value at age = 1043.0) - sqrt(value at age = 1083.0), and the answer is -0.24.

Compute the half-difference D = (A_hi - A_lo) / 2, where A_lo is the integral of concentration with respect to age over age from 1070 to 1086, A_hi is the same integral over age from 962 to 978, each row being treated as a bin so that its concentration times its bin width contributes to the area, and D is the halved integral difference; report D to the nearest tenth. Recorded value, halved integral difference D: -2.0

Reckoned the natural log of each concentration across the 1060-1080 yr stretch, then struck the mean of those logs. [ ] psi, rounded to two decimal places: 0.37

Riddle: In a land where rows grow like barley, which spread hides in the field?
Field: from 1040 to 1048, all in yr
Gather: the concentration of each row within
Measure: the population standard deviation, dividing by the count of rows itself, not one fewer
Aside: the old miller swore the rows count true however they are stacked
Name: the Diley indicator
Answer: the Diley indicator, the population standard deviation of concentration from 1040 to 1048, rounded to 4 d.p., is 0.0408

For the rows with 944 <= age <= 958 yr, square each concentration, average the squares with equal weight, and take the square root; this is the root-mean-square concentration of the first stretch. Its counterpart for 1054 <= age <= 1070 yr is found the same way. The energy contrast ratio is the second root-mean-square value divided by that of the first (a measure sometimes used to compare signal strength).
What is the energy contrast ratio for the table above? 1.10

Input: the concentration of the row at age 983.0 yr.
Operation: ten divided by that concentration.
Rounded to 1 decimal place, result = 8.8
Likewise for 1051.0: 8.3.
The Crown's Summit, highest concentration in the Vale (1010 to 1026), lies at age 1017.0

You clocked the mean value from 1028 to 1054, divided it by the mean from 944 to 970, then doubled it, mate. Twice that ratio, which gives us 1.70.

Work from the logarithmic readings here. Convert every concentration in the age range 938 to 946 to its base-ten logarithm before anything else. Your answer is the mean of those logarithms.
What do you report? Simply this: 0.113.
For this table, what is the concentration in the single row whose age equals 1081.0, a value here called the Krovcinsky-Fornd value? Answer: 1.456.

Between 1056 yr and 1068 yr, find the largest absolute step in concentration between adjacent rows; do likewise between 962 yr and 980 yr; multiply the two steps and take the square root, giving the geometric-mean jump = 0.095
